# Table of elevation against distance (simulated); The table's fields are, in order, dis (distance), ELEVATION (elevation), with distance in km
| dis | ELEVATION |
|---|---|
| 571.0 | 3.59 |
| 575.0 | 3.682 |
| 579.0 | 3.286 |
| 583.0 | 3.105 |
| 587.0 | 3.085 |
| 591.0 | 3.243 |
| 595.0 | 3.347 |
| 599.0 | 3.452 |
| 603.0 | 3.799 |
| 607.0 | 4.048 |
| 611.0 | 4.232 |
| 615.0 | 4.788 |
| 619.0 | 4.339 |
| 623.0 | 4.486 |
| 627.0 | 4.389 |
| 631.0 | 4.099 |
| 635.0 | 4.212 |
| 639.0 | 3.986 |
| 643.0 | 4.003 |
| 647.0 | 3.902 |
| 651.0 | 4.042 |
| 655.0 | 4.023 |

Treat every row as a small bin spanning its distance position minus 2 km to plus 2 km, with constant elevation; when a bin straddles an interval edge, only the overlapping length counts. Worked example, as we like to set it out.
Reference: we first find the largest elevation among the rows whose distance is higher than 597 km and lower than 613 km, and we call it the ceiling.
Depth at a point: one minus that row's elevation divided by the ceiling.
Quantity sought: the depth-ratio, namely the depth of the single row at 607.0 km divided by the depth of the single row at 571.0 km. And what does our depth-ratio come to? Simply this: 0.29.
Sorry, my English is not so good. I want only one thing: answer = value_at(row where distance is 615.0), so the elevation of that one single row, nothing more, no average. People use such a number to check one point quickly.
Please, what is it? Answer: 4.788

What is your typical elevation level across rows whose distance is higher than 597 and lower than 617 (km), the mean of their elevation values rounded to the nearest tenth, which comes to 4.1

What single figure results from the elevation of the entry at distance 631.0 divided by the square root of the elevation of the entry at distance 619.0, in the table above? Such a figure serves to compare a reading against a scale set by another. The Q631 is 2.0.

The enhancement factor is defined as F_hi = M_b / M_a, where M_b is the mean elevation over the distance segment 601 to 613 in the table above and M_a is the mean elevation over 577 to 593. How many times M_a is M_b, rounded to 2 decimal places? 1.27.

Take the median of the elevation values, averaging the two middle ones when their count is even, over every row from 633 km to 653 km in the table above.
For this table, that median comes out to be 4.0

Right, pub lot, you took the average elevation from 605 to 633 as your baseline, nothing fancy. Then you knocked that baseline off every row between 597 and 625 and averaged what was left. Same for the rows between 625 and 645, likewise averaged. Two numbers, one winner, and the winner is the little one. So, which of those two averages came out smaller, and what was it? -0.2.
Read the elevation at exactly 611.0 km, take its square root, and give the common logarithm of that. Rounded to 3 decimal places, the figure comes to 0.313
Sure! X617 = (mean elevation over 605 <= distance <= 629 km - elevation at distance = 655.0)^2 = 0.13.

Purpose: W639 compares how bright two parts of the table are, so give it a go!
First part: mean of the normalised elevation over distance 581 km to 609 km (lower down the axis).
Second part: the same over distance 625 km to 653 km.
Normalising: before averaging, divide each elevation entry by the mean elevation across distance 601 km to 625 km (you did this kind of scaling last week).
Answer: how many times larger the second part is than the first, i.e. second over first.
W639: 1.19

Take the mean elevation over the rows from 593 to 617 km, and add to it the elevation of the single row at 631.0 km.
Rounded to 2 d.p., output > 8.04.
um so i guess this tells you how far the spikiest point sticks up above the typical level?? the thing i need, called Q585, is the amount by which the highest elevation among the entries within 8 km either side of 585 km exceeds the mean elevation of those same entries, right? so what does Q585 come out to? 0.11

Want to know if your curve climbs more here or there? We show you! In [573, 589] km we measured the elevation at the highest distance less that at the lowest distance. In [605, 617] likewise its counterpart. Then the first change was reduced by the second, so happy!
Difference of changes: -1.3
